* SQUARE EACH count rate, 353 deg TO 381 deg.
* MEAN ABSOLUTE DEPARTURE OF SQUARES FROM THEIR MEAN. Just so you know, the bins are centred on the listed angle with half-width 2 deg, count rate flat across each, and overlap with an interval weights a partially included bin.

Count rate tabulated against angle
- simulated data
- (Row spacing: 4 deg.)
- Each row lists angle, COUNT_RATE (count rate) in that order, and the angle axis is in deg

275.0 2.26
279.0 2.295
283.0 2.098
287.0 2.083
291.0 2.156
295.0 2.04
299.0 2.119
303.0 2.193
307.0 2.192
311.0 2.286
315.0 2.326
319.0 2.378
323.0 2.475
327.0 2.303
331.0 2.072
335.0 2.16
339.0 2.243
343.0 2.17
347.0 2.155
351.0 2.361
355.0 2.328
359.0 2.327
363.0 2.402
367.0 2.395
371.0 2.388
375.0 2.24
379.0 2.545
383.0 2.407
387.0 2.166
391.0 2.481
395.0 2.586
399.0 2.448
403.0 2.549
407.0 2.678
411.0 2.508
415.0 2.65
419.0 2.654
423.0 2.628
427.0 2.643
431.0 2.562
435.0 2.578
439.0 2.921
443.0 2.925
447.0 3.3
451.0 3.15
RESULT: 0.31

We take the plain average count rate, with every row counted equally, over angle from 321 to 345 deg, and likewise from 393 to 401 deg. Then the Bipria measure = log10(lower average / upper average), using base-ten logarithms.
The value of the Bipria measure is -0.051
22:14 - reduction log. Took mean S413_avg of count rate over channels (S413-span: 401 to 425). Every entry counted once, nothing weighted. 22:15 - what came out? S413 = 2.61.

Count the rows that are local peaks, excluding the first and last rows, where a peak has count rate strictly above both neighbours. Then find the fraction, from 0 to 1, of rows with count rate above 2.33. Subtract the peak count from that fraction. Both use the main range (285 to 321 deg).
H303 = -1.9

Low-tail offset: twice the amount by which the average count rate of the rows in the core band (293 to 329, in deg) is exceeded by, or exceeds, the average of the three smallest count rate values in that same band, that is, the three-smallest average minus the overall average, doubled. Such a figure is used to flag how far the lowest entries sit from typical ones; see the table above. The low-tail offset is -0.28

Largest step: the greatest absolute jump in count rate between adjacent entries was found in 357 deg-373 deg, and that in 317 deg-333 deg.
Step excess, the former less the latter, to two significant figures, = -0.16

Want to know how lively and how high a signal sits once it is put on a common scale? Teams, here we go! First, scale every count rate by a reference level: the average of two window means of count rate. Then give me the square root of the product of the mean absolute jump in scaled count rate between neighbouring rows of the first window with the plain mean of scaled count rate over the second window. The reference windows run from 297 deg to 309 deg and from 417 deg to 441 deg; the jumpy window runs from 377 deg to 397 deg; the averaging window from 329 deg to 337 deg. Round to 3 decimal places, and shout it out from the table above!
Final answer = 0.269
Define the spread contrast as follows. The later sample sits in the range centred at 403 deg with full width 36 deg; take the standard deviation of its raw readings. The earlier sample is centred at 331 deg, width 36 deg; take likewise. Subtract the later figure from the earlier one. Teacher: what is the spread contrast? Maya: -0.03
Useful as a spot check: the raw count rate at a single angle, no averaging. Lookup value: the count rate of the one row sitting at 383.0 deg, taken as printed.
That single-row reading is 2.407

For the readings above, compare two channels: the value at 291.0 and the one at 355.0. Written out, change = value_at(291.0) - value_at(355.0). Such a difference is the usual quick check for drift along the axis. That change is -0.17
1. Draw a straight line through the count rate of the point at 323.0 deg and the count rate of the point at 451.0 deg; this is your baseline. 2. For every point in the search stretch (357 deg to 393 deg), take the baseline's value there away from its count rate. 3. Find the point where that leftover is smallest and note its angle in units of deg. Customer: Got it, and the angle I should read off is 387.0 deg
